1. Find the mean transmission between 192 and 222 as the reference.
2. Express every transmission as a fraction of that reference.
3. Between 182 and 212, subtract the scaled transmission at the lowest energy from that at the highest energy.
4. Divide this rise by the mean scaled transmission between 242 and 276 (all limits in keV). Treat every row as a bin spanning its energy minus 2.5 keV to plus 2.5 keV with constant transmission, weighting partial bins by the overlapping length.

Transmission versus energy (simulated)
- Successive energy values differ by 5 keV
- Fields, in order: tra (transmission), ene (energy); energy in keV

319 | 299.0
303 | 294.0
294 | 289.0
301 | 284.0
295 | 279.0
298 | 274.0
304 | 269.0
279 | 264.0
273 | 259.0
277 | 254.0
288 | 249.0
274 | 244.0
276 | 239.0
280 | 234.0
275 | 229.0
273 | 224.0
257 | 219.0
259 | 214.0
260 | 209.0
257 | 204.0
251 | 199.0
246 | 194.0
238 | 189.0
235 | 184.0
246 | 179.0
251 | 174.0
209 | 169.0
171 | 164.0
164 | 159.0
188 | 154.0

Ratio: 0.088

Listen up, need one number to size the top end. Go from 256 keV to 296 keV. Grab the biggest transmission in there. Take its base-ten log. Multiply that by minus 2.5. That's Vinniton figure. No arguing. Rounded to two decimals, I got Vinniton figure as -6.21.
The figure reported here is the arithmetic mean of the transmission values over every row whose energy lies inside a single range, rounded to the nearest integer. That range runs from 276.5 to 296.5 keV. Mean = 298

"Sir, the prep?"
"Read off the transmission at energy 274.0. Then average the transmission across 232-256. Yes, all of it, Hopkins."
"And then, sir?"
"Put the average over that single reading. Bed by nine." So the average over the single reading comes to 0.94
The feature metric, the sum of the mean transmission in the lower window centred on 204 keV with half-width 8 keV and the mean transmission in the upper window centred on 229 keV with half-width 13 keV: 528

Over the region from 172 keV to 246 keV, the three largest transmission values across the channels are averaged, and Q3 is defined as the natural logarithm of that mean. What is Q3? 5.62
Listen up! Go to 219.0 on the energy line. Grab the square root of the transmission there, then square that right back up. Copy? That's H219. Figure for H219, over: 257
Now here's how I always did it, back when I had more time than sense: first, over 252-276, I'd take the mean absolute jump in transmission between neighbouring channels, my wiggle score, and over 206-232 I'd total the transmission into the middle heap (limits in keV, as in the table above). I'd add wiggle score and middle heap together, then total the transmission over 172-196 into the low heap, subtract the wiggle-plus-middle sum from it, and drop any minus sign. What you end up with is 118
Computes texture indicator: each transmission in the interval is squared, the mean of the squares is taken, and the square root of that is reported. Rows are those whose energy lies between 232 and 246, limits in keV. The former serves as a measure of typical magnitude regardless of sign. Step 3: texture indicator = 277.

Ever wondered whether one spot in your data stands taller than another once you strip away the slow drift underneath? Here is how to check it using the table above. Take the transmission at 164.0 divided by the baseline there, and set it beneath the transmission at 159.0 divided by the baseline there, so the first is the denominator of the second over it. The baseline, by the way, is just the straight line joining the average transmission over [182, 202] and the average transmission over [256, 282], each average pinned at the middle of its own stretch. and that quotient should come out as 0.97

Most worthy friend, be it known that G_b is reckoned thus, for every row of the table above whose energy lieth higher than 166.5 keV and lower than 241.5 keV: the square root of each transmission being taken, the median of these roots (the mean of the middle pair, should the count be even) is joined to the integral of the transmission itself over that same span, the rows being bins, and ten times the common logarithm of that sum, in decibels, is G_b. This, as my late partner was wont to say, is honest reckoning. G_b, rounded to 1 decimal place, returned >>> 42.8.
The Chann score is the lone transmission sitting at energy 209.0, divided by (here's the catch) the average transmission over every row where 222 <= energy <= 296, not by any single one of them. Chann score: 0.91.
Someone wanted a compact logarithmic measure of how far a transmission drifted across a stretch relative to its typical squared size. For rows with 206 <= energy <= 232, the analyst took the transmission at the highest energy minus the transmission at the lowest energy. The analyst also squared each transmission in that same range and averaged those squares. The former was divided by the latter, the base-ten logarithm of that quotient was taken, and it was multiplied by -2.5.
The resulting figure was 9.2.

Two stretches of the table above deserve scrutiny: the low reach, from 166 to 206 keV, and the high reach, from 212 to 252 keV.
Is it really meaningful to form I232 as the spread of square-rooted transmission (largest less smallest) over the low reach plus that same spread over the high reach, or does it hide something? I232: 2.5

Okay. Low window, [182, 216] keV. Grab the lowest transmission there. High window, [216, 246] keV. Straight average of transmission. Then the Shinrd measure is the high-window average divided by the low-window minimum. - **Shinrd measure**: 1.16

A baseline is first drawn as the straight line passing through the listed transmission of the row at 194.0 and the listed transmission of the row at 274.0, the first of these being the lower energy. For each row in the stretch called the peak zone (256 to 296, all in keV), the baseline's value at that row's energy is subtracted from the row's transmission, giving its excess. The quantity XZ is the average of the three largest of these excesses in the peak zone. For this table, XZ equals 1.9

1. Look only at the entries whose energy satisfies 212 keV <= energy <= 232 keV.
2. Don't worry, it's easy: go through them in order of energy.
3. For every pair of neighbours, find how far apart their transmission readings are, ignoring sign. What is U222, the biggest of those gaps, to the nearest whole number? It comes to 16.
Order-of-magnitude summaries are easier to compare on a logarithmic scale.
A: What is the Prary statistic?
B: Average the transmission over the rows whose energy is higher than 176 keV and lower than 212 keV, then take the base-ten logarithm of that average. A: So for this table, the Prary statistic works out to 2.39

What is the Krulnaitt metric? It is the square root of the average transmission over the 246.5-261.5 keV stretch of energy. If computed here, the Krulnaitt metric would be 16.7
